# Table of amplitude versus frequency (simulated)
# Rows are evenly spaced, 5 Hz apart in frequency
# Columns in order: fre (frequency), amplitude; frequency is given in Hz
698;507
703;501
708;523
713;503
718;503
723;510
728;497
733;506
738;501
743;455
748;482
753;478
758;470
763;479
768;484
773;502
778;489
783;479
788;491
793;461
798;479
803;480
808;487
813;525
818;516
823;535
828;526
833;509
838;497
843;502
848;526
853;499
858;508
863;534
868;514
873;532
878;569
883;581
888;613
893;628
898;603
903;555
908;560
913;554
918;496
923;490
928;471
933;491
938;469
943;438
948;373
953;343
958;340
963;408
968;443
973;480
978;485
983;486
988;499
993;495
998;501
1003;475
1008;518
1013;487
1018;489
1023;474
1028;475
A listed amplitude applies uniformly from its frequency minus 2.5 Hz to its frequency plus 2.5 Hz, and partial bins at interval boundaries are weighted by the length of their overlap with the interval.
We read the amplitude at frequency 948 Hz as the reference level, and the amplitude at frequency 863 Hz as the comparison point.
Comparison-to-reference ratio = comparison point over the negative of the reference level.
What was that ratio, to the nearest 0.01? -1.43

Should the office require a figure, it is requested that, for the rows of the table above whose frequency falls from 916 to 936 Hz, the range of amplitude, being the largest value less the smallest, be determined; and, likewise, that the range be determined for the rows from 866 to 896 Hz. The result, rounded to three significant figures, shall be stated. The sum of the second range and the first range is 139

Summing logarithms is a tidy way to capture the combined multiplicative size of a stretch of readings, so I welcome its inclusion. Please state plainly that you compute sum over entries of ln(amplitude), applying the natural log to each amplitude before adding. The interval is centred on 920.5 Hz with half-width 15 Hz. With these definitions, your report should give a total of 37.4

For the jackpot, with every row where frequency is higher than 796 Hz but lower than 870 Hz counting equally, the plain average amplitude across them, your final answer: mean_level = 509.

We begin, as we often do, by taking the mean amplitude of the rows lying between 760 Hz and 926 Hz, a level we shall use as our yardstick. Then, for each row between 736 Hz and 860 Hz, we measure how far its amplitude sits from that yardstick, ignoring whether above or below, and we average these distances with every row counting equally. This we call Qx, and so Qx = 29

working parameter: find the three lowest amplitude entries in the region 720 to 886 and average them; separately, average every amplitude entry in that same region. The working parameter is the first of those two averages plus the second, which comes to 965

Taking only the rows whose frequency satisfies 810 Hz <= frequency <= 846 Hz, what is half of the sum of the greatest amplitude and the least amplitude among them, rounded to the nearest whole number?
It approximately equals 516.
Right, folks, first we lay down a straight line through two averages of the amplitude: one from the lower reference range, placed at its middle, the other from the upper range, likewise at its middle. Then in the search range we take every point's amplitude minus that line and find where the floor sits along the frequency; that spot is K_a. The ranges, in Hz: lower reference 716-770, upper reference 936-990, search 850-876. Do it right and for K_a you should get 853 Hz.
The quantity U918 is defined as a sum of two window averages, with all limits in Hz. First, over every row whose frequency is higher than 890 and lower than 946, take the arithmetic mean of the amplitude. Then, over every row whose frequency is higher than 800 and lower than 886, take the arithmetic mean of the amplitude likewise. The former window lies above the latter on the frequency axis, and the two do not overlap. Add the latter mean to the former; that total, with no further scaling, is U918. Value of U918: 1043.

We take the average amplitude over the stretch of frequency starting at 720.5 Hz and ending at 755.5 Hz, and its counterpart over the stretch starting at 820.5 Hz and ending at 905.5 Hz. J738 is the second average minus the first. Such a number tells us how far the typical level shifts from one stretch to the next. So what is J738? 53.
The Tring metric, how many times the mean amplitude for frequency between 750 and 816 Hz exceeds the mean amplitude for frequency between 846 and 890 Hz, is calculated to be 0.90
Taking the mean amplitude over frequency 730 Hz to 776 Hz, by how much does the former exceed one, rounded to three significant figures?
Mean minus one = 483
